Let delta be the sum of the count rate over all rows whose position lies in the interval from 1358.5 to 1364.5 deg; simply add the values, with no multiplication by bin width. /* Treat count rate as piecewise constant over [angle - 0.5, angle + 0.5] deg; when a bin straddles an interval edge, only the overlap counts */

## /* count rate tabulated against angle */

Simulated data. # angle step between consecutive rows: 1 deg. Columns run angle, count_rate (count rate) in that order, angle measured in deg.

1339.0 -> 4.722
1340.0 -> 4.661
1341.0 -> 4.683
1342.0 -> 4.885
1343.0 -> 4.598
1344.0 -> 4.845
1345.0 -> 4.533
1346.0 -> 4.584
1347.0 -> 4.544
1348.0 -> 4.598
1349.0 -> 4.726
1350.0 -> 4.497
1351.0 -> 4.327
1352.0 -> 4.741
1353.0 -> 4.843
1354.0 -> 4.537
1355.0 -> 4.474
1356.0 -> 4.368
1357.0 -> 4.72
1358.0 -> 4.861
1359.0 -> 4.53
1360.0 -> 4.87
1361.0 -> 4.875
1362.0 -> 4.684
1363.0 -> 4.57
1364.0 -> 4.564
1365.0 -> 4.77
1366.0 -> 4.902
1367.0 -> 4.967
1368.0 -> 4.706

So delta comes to 28.1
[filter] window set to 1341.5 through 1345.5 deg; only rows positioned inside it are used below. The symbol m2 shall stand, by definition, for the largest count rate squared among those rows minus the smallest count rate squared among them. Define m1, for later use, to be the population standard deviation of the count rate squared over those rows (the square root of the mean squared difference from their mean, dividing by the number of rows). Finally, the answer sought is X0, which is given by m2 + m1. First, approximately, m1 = 1.43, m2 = 3.3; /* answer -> 4.7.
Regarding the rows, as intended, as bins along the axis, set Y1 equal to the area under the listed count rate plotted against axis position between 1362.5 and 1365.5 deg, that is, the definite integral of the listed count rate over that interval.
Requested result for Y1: 14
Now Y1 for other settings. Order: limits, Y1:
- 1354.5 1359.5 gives 23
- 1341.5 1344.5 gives 14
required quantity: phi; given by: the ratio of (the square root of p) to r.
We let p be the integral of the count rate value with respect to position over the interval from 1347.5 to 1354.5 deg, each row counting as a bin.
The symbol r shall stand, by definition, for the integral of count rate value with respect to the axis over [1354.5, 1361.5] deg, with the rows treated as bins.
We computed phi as 0.174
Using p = 32.3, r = 32.7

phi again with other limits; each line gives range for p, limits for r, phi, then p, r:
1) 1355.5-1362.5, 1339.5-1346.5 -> 0.175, 32.9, 32.8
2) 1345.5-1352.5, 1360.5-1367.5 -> 0.170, 32.0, 33.3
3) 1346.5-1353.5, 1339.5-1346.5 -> 0.173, 32.3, 32.8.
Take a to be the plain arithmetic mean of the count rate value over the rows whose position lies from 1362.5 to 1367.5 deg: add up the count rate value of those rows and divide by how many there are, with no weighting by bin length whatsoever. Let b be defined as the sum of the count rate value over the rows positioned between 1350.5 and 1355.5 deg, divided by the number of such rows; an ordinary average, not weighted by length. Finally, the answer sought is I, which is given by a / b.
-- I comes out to 1.04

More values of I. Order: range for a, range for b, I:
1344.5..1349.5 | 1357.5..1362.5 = 0.96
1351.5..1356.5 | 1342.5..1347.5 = 0.99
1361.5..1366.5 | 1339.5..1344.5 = 0.99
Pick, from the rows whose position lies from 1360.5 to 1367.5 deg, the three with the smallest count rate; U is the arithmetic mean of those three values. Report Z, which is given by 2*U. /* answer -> 9.21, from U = 4.61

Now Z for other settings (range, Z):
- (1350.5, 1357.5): 8.78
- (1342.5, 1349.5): 9.11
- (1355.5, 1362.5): 9.05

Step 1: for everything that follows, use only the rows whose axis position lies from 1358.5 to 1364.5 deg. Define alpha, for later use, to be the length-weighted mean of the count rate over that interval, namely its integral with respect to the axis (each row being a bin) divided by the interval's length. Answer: 4.68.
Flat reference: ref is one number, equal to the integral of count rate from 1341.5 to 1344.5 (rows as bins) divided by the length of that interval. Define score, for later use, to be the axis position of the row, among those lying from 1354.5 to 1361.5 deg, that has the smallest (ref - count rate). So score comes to 1361.0 deg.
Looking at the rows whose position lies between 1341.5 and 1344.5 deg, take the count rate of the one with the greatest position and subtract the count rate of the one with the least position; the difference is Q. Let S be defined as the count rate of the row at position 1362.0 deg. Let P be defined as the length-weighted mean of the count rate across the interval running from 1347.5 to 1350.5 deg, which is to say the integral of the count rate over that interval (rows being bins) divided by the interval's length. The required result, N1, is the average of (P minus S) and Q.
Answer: -0.1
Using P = 4.61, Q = 0.0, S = 4.684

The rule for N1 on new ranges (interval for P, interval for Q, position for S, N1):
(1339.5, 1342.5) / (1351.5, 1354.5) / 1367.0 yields -0.2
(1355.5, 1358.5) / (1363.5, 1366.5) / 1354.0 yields 0.2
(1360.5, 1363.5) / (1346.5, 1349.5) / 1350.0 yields 0.2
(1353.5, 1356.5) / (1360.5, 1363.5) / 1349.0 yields -0.3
